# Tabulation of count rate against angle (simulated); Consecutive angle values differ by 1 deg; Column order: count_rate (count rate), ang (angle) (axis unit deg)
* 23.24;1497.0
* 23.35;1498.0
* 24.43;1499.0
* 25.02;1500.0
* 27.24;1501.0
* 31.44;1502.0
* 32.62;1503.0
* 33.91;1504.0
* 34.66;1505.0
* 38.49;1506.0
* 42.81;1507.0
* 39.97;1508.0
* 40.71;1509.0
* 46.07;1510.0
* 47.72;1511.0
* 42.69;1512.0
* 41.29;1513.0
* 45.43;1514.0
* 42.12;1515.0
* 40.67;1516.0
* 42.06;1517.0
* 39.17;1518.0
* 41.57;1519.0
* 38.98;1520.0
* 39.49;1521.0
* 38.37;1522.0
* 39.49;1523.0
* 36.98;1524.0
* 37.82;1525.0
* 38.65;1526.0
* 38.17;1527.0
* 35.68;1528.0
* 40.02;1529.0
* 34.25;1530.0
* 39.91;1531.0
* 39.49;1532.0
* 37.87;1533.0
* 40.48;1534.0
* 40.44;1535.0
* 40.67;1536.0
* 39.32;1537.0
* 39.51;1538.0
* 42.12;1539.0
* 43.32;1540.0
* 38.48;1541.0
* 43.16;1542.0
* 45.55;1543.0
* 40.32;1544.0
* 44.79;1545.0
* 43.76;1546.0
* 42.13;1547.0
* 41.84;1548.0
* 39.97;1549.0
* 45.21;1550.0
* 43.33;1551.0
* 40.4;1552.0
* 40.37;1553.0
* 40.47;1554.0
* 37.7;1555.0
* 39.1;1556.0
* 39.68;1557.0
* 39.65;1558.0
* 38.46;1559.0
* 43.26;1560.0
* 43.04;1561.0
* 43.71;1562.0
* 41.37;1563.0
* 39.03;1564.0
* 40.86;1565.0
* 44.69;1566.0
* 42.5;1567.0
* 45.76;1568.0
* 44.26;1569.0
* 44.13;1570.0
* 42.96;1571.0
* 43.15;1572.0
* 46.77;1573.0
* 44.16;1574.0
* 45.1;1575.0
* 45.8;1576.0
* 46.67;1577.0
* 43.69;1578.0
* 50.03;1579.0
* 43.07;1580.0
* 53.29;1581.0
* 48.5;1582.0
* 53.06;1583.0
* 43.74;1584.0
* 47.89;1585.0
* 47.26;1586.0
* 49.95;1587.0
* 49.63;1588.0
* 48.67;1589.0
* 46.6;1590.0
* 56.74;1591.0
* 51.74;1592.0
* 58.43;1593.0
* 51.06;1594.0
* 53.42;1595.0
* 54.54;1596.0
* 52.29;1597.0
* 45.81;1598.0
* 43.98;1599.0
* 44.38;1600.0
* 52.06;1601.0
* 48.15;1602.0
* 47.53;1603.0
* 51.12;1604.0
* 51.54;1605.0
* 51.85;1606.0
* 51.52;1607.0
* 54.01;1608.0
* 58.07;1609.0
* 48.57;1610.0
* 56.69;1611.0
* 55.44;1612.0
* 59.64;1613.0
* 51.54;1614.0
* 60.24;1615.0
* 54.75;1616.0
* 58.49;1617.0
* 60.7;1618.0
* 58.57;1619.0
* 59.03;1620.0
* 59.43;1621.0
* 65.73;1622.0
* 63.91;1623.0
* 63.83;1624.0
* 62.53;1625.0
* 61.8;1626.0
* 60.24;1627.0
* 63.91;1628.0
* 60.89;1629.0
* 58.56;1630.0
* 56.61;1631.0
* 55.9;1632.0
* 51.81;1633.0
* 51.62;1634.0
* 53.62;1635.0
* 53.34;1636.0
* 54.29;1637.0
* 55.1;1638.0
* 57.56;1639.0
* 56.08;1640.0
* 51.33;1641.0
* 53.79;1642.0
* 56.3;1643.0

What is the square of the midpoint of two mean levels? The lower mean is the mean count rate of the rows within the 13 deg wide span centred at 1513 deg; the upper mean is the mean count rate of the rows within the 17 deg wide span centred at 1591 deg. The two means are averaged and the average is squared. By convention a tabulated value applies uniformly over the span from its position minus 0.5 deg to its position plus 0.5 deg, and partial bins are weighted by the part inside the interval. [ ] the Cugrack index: 2151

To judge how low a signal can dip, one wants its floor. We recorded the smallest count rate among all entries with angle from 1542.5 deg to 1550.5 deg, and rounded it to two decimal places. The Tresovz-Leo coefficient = 39.97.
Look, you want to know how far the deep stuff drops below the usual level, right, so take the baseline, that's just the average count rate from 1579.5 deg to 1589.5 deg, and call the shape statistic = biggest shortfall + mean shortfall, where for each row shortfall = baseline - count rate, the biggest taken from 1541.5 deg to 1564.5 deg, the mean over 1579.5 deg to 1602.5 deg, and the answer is 10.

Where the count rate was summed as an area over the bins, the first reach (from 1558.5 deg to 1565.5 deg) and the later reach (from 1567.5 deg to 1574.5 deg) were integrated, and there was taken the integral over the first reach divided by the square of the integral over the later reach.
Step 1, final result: 0.0030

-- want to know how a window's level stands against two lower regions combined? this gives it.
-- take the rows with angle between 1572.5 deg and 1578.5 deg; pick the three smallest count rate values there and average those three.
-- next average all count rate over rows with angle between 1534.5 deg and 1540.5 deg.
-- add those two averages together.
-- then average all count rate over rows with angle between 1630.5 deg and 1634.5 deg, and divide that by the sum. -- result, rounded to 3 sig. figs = 0.634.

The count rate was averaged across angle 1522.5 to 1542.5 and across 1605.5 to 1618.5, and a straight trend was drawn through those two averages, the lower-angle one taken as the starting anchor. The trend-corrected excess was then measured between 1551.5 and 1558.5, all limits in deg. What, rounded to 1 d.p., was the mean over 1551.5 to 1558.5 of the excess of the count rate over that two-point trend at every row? -4.3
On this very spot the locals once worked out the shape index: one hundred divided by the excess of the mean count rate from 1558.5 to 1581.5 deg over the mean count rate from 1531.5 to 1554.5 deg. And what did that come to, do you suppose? 37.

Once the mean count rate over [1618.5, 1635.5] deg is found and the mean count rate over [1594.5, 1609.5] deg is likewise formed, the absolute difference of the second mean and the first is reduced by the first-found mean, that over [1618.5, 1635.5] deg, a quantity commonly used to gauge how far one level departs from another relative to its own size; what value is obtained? -51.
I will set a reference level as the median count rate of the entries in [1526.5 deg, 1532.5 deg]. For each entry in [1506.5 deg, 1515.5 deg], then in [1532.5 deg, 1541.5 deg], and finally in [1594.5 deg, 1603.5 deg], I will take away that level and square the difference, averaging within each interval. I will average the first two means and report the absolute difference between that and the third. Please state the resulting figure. 106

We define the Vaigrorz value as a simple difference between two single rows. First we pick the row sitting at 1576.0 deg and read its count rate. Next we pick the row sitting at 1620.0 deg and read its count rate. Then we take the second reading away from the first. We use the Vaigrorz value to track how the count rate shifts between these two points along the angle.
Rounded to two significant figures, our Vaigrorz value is -13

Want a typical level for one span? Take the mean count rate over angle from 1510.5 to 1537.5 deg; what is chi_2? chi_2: 40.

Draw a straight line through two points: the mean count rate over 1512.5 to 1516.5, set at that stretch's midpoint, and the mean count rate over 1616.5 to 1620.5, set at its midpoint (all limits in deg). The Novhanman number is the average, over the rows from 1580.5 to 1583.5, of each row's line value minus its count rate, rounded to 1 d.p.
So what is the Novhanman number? 1.7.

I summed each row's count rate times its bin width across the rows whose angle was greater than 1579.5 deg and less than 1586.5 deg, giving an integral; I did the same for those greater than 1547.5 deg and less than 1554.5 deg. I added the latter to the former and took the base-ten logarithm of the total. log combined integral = 2.80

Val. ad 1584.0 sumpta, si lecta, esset 43.74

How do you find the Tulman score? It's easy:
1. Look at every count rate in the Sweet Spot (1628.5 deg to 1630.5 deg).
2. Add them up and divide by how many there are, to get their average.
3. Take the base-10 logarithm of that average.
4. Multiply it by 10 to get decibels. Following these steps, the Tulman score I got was 17.8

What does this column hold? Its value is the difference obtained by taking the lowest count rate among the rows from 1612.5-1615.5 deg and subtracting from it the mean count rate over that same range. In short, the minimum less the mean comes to -5.6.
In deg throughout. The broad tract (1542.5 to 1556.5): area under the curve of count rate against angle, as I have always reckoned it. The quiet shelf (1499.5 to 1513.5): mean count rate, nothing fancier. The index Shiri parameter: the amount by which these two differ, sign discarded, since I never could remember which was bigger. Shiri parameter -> 547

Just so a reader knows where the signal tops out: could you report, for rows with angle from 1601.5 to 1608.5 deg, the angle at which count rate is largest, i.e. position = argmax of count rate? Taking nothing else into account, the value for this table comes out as 1608.0 deg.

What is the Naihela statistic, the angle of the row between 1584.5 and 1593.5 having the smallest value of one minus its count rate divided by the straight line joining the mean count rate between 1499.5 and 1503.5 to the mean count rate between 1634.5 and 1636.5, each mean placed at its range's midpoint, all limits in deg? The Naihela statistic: 1593.0 deg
